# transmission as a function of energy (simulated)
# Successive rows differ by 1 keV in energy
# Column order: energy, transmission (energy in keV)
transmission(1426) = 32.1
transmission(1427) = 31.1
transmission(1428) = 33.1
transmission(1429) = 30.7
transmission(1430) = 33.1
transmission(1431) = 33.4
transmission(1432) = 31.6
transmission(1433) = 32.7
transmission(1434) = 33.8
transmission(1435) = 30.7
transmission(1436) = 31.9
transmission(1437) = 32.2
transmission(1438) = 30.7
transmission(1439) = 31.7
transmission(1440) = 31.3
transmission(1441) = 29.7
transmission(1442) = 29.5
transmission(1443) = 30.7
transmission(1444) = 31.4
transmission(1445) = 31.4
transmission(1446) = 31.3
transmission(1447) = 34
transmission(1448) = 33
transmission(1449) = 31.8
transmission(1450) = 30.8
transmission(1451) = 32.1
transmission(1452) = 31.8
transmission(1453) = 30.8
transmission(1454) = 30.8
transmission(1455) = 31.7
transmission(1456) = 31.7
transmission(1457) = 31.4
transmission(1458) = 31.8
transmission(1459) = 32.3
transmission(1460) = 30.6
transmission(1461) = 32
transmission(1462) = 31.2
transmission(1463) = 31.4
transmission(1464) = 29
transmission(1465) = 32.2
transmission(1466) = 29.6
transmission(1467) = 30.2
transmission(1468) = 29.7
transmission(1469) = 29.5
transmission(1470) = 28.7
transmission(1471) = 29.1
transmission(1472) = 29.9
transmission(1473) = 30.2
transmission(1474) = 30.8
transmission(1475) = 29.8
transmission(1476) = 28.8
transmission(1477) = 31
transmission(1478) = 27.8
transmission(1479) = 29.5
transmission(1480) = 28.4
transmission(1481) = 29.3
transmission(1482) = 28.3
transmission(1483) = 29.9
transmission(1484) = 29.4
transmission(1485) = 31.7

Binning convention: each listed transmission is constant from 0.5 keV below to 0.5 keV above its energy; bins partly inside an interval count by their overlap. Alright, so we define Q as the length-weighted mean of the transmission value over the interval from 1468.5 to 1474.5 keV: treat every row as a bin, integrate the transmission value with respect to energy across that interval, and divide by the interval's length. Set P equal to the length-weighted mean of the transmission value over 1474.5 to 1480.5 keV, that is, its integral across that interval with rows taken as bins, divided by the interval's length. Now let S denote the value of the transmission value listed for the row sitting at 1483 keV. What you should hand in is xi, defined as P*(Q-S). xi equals -6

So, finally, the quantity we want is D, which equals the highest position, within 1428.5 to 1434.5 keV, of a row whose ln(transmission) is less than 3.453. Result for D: 1429 keV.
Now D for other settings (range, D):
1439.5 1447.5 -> 1446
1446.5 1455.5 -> 1454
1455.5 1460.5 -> 1460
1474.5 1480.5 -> 1480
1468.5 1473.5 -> 1473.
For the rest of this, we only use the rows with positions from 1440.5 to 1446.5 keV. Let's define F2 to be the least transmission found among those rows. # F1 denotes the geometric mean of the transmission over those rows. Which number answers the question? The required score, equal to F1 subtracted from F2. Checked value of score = -1.16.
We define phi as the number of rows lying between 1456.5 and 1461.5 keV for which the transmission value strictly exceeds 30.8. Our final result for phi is 4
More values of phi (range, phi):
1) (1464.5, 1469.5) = 1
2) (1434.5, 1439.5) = 3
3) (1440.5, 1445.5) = 2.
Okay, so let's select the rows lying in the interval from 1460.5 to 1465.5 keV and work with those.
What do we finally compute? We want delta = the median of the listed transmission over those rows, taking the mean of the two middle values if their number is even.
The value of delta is 31.4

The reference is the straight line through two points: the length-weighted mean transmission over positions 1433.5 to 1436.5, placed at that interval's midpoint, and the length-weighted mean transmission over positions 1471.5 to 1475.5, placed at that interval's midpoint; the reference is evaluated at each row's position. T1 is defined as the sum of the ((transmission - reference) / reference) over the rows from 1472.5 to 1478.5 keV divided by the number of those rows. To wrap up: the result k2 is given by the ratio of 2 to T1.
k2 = -176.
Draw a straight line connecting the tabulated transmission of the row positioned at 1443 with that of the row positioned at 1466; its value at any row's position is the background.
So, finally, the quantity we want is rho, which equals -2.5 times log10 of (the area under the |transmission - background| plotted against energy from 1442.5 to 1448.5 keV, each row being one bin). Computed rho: -2.3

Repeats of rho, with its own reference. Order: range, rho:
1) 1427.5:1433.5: -2.3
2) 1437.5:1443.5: -1.5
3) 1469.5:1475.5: -1.7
